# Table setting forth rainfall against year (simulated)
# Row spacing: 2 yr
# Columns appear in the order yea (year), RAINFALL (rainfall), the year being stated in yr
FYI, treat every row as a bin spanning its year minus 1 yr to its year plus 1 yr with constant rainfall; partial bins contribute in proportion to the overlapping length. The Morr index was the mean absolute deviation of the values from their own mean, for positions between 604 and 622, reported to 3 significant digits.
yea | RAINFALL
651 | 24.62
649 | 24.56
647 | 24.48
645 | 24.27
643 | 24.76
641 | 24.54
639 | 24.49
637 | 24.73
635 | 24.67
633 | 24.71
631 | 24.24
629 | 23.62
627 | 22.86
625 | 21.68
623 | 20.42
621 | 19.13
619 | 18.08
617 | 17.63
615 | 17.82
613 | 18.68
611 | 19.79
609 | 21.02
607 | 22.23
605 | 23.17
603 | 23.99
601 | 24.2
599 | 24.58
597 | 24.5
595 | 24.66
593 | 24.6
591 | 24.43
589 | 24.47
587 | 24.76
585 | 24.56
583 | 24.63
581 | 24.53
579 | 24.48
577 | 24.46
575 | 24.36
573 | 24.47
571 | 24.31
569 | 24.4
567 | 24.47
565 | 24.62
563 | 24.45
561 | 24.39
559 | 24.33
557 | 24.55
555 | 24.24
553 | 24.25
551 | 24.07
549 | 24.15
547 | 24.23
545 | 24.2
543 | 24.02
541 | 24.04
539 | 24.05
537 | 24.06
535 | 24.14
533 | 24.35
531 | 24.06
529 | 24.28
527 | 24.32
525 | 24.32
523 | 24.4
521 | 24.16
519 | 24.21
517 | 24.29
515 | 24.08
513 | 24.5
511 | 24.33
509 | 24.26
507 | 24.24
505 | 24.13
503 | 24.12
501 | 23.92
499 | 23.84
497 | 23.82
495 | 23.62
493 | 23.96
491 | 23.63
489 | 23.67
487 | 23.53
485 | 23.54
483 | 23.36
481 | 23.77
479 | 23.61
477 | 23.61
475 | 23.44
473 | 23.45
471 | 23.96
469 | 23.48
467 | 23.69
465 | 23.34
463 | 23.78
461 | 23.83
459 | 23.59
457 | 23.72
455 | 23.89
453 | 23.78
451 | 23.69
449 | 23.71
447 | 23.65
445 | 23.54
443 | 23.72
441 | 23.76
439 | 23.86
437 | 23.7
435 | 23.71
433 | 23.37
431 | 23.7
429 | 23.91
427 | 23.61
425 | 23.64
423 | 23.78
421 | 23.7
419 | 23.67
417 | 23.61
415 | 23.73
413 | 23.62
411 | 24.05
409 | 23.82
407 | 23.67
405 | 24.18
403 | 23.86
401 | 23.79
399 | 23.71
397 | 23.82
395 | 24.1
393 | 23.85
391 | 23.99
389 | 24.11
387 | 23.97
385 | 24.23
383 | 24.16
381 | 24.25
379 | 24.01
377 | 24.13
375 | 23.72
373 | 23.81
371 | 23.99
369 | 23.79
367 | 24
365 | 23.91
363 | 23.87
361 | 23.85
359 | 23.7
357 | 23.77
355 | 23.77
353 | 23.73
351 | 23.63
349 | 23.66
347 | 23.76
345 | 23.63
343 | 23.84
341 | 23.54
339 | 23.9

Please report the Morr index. 1.62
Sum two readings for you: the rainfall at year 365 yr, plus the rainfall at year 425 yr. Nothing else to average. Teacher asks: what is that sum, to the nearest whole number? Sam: 48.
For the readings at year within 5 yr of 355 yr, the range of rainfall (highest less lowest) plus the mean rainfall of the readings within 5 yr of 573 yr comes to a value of 24.5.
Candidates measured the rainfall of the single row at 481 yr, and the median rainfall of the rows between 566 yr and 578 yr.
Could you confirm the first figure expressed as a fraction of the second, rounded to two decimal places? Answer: 0.97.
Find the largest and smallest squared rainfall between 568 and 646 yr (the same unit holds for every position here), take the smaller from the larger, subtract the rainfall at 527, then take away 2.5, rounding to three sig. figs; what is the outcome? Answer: 275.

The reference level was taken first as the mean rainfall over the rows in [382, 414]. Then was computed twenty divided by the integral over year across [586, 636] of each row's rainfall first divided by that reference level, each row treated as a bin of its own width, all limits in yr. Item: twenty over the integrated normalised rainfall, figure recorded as 0.427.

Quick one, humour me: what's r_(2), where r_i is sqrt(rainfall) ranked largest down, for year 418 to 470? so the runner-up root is 4.89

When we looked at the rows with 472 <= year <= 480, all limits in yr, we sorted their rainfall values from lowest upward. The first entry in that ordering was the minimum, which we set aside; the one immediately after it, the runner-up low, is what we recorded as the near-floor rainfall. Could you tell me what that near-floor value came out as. 23.45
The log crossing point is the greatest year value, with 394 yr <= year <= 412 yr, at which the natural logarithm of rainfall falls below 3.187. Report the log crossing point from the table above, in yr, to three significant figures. 411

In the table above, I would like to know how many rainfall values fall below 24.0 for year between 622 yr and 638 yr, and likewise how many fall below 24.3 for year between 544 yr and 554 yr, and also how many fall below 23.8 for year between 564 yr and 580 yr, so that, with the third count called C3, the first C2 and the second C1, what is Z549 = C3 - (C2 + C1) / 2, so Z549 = -4.5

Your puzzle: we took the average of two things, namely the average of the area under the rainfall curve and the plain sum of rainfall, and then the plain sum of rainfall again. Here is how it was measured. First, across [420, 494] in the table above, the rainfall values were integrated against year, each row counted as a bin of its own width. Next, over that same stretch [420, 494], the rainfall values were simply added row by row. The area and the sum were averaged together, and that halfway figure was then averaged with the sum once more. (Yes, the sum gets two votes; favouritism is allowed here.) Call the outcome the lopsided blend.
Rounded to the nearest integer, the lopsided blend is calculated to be 1095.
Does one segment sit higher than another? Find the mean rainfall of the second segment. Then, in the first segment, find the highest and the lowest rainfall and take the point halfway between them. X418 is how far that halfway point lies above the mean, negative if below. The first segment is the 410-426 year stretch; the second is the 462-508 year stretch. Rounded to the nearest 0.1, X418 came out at 0.1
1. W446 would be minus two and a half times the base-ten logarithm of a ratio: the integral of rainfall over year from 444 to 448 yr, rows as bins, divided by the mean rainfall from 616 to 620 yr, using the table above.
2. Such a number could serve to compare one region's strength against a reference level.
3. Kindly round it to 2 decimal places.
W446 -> -1.81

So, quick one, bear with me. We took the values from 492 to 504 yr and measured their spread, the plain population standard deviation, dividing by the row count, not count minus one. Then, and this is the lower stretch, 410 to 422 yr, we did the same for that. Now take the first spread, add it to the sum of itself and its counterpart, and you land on 0.45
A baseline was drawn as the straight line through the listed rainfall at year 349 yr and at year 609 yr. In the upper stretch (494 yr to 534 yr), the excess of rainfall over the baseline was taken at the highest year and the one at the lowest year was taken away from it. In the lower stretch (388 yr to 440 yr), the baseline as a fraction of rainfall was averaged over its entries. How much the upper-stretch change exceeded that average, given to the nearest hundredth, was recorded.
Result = 0.15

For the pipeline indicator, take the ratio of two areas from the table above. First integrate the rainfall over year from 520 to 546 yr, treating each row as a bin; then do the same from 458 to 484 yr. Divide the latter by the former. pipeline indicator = 0.98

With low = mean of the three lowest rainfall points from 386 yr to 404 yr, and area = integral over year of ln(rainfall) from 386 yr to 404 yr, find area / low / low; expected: 0.101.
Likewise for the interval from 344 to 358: 0.079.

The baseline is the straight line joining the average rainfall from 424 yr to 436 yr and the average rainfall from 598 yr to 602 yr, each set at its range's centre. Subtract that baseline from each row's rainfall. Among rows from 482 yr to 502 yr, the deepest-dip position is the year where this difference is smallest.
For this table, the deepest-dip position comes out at 483 yr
